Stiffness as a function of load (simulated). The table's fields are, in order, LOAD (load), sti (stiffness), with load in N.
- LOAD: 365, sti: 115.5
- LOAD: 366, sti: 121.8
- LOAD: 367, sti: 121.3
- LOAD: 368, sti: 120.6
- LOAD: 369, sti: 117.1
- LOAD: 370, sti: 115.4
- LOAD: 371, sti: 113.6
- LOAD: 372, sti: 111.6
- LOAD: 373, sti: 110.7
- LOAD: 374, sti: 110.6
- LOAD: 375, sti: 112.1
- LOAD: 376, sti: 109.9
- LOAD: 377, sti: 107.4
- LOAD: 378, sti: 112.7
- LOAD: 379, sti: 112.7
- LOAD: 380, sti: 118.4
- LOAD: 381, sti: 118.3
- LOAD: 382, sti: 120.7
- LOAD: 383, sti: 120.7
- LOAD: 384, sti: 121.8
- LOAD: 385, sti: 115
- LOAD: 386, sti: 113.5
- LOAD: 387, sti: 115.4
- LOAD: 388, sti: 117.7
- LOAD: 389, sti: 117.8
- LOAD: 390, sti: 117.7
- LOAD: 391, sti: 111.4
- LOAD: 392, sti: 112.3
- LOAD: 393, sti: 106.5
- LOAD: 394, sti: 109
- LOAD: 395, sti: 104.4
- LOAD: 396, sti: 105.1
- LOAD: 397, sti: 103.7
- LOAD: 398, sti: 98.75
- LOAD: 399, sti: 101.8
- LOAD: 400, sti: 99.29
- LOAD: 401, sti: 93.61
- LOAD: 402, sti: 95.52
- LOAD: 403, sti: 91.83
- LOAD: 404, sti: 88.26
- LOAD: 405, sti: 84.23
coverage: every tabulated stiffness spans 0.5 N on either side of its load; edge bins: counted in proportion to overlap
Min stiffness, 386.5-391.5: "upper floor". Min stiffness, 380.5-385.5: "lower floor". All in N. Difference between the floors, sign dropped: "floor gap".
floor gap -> 3.6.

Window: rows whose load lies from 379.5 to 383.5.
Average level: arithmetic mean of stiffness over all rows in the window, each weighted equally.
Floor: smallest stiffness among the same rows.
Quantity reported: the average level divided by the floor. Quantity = 1.01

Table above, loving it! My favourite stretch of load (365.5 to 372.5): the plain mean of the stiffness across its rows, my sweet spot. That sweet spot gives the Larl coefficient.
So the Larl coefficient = 117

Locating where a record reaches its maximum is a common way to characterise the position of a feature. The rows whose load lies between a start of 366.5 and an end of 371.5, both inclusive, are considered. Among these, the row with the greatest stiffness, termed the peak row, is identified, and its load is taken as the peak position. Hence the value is 367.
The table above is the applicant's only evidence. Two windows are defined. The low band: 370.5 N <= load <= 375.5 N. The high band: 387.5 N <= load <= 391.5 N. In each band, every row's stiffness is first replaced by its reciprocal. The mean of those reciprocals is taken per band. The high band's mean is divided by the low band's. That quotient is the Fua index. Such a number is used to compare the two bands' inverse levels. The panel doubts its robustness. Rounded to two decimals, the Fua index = 0.96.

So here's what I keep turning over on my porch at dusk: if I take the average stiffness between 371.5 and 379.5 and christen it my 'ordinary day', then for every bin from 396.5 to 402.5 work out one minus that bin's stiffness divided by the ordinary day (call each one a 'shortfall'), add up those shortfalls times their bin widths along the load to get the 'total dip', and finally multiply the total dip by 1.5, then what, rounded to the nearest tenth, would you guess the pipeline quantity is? 1.0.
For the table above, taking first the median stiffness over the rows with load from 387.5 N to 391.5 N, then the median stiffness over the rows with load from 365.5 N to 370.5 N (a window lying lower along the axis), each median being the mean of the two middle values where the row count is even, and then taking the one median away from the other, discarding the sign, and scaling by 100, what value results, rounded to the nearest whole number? 290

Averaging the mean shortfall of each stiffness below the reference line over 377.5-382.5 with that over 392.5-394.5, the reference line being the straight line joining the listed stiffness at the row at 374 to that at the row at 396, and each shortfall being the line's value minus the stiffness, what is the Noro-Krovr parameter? -5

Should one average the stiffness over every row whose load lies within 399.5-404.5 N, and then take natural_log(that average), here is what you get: 4.54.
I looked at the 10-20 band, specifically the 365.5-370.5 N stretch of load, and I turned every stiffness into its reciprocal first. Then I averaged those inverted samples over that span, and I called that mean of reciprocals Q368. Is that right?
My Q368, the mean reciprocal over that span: 0.0084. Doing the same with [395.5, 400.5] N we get 0.0098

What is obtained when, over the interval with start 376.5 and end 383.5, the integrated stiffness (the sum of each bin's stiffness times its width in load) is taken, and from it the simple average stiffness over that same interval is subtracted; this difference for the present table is 695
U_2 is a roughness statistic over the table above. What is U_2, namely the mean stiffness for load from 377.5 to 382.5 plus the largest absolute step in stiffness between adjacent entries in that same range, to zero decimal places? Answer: 122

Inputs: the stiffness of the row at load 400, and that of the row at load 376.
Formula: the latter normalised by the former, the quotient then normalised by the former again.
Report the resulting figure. 0.0111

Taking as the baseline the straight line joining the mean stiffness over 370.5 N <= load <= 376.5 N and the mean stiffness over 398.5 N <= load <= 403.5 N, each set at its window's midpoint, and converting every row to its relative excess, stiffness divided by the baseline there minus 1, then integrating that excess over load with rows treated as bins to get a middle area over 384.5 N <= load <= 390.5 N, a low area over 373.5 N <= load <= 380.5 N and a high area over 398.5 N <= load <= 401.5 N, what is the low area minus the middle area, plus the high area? -0.5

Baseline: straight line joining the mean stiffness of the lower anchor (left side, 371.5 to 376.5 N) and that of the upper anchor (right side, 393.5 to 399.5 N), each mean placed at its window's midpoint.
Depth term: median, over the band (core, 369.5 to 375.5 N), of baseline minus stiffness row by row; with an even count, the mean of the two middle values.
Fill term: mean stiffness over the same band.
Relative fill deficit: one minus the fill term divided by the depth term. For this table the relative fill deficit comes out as 159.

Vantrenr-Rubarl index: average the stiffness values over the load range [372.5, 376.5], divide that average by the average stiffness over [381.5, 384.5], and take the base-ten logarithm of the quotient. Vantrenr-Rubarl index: -0.038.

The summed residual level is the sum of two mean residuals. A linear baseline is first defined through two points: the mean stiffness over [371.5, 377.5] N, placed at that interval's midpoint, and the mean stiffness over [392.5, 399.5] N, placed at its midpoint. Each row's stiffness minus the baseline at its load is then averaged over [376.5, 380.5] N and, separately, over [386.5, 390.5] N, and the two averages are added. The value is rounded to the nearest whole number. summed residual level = 14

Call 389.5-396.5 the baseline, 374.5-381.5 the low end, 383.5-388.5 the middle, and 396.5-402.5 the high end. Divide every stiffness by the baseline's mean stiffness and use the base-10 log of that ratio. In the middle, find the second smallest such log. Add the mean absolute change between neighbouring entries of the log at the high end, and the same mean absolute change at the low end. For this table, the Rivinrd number 0.047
